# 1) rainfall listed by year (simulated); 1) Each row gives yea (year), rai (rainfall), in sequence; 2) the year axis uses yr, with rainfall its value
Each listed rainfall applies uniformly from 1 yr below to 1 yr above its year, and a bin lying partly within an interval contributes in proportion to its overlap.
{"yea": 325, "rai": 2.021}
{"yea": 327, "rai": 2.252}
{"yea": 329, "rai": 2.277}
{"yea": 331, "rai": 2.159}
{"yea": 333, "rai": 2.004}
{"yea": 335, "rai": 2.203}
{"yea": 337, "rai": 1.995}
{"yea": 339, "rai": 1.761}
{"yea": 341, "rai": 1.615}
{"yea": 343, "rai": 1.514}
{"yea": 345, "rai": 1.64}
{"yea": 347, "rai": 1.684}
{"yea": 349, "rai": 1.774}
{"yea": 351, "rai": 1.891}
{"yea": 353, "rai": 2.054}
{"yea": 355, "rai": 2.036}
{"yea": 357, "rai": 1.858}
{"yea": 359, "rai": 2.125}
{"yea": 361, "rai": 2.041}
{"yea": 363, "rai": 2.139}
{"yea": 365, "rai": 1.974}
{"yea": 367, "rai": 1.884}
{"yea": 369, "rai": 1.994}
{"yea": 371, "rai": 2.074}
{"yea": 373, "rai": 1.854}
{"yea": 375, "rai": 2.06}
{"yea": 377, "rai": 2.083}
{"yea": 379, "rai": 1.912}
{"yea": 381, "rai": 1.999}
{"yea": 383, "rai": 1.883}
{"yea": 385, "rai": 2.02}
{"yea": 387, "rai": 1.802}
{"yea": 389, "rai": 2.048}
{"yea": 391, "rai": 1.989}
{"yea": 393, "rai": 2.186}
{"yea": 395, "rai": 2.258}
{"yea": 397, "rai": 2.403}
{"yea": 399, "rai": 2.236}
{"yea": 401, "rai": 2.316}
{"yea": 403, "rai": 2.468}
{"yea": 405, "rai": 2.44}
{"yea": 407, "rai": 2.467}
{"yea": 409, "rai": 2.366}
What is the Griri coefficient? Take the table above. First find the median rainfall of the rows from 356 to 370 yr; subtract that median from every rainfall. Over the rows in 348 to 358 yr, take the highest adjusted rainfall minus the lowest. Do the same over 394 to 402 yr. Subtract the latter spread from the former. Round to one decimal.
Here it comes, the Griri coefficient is 0.1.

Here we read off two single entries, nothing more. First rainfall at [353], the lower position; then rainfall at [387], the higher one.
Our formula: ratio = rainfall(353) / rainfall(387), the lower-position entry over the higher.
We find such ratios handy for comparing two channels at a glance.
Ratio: 1.14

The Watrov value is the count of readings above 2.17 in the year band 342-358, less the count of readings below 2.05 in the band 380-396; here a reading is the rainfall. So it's -6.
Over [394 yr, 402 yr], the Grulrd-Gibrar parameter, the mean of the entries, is 2.3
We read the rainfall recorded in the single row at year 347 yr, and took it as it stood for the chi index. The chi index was 1.684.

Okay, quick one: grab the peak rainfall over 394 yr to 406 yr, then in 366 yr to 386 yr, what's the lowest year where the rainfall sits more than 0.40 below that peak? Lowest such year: 367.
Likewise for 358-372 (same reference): 361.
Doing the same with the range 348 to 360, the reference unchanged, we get 349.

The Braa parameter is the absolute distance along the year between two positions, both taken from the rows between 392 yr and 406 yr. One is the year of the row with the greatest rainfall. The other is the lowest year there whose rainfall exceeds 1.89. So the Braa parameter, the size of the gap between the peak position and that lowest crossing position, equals 10 yr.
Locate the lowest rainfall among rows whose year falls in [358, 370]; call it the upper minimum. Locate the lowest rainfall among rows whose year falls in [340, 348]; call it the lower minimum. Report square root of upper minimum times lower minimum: 1.69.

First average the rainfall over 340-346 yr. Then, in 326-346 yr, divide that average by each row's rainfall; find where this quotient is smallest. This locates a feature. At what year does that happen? 329 yr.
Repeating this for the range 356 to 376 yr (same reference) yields 363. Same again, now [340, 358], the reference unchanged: 353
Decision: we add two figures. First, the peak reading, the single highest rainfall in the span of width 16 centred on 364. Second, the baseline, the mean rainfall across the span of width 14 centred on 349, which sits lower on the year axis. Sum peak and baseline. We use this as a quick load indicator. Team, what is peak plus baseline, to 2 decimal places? 3.94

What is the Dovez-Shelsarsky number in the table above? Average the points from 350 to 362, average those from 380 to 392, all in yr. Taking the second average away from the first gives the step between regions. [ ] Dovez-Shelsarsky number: 0.0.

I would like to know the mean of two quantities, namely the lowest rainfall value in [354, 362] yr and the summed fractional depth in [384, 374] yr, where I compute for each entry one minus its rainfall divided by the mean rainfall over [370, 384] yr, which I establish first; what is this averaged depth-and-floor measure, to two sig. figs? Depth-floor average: 0.92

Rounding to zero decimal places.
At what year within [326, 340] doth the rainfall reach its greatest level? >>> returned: 329 yr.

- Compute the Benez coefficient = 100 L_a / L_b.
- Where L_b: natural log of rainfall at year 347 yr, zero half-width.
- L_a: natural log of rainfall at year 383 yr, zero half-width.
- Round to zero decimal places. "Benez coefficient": 121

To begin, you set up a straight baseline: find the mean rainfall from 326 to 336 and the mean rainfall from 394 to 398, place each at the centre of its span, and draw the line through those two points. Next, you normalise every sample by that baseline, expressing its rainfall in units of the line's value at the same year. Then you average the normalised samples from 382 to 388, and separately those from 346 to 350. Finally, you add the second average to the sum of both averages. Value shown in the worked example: 2.38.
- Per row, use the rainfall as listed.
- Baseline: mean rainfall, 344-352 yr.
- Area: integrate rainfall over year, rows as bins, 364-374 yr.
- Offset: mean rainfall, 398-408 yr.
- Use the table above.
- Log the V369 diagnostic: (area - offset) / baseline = 10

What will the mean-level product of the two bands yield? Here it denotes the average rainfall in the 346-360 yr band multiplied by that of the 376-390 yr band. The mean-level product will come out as 3.77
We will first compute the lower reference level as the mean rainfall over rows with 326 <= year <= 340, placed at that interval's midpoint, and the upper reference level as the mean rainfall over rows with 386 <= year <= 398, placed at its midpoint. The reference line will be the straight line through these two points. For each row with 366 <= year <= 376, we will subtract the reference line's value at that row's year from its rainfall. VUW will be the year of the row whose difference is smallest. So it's 373 yr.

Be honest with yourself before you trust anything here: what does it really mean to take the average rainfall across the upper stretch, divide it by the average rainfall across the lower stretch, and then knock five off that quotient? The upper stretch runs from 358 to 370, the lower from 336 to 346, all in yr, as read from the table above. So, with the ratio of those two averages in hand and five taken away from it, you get -3.81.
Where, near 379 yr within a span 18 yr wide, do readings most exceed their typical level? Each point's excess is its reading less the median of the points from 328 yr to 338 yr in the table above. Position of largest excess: 377 yr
